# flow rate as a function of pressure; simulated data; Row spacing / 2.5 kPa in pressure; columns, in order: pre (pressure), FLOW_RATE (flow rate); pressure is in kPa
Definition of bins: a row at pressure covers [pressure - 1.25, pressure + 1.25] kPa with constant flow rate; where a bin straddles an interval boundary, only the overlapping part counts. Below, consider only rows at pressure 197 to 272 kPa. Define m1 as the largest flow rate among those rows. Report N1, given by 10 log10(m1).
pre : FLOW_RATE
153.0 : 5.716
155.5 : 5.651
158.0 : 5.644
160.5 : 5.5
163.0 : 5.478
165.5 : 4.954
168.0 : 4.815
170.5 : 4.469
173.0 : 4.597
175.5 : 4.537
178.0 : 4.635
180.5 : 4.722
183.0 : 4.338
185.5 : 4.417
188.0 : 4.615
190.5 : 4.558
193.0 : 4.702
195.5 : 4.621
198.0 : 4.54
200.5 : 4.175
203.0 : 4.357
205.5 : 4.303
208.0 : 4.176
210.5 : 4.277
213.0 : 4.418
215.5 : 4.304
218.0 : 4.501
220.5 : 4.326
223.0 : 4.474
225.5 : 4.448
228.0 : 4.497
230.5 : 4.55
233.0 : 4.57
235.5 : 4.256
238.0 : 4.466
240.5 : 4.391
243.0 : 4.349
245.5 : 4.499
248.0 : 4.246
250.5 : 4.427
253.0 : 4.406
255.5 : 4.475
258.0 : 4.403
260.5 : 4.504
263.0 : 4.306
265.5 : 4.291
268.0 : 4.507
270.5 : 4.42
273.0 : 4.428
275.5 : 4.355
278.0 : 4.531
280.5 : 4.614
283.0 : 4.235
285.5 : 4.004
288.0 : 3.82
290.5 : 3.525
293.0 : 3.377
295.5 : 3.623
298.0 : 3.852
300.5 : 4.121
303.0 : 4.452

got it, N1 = 6.60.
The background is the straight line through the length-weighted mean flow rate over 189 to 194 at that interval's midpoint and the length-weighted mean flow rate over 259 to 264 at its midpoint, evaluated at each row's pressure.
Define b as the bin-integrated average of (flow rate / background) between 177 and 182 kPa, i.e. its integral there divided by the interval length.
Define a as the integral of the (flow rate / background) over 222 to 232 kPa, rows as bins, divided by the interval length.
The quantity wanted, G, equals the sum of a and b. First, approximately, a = 1.00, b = 1.00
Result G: 2.00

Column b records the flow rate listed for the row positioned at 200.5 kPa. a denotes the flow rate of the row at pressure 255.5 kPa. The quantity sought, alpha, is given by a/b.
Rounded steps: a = 4.475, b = 4.175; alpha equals 1.07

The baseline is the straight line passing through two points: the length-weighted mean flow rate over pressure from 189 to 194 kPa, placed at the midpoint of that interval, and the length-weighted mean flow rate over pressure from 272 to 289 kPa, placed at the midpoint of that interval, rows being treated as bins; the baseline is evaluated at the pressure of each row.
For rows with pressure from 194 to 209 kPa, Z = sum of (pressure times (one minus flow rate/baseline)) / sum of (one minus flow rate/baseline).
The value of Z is 204.0 kPa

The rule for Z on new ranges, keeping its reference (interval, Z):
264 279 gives 274.0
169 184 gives 176.5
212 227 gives 217.7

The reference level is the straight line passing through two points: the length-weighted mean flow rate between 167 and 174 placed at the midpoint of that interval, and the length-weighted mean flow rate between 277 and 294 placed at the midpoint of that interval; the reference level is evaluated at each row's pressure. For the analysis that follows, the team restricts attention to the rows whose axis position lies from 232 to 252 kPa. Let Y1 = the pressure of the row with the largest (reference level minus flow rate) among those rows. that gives 235.5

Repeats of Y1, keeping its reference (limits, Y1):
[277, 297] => 293.0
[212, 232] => 215.5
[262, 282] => 265.5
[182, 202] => 200.5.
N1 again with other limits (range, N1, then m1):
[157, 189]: 7.52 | 5.644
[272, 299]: 6.64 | 4.614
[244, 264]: 6.54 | 4.504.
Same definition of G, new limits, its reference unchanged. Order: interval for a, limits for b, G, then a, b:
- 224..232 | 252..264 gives 2.00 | 1.00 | 1.00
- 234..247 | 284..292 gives 1.86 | 0.98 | 0.87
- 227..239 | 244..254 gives 1.98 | 0.99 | 0.99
